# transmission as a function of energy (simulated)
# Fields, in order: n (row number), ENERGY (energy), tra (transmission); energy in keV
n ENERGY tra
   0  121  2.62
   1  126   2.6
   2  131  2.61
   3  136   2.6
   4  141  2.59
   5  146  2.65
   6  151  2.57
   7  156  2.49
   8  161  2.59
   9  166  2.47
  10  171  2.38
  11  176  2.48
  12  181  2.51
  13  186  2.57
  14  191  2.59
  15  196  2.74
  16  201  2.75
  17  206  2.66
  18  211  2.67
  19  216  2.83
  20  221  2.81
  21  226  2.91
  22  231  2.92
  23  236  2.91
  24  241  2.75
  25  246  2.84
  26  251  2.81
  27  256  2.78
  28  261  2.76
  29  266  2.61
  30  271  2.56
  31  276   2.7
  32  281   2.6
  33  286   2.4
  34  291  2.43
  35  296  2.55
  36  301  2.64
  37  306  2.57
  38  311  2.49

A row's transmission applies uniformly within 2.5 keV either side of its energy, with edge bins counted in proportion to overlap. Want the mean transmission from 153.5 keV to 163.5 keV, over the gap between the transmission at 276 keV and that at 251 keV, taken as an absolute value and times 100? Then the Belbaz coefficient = 2309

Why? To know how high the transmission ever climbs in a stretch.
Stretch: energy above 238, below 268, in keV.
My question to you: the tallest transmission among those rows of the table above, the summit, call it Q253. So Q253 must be 2.84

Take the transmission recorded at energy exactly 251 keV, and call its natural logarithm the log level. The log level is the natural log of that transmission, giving 1.03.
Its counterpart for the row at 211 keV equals 0.98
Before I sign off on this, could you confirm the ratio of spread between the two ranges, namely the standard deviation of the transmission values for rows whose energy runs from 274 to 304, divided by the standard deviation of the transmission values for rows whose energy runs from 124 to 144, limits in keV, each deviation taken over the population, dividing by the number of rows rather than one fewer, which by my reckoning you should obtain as 15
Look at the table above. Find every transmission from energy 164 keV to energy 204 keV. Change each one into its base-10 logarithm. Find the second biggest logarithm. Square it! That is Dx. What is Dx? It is 0.192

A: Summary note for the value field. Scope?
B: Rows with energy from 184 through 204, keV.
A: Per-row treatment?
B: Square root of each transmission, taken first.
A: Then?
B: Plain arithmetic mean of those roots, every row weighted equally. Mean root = 1.632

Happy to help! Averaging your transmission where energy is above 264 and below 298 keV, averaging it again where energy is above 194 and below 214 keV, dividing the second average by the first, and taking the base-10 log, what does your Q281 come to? 0.026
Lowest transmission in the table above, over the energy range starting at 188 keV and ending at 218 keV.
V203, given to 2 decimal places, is 2.59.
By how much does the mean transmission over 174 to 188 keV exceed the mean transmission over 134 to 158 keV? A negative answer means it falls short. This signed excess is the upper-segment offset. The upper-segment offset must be -0.06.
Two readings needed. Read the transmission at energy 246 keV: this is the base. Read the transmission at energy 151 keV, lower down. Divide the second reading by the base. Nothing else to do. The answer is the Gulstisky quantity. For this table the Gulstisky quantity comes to 0.90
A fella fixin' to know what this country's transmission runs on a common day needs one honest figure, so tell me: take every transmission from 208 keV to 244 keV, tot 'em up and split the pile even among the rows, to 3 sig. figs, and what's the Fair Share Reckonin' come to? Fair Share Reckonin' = 2.83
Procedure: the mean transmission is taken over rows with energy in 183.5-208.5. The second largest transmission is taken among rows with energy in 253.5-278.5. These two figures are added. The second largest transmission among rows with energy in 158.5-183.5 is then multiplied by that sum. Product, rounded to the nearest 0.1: 13.6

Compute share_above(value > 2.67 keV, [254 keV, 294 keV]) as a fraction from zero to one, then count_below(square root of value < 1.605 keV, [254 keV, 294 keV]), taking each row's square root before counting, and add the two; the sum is 3.4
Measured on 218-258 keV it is 1.0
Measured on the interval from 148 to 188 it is 7.0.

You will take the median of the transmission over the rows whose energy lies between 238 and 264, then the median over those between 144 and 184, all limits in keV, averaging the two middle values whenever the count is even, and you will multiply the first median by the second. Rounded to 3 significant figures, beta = 6.95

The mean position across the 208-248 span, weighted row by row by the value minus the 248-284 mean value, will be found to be 230.9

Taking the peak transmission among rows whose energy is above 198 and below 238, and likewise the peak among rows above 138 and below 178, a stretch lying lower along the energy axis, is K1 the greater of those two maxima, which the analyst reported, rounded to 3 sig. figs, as 2.92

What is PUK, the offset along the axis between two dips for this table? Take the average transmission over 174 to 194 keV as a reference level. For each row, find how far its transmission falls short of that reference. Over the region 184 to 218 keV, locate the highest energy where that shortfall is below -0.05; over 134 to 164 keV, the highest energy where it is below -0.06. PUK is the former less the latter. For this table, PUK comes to 70 keV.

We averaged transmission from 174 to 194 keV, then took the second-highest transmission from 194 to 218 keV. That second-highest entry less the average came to 0.21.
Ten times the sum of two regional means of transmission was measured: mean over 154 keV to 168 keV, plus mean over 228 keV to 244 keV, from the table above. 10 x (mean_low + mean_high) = 53.8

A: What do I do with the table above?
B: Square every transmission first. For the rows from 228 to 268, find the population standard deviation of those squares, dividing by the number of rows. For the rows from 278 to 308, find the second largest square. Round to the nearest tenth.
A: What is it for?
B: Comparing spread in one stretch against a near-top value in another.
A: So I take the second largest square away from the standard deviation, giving -6.2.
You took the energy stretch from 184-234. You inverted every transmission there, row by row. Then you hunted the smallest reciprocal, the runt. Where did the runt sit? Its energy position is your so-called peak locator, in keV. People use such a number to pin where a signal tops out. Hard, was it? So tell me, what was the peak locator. 231 keV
